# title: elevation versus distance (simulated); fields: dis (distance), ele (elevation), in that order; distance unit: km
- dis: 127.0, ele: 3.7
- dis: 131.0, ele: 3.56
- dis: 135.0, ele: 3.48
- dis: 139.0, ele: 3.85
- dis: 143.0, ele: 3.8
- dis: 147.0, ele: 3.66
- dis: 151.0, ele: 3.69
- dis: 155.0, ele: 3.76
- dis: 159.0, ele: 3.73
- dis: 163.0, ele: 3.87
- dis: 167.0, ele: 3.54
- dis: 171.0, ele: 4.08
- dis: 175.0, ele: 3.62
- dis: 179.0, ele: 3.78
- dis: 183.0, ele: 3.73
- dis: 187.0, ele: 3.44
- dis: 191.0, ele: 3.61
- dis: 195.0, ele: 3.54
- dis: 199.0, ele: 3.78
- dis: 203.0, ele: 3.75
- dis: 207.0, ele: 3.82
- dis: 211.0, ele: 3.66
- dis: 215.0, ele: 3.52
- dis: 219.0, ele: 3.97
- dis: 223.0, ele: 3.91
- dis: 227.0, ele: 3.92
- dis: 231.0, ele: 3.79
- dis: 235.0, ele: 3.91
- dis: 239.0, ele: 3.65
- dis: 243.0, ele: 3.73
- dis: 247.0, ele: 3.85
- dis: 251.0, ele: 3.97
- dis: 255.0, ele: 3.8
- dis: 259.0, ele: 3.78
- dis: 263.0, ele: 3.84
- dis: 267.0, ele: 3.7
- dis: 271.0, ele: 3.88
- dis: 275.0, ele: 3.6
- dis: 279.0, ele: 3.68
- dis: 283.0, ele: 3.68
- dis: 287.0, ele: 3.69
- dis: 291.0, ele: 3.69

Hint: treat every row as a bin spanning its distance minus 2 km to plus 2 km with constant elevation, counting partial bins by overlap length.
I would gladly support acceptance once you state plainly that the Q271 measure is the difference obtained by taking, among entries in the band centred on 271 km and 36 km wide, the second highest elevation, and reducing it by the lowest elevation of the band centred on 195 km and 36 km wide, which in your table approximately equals 0.40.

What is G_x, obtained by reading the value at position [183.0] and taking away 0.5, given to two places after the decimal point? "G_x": 3.23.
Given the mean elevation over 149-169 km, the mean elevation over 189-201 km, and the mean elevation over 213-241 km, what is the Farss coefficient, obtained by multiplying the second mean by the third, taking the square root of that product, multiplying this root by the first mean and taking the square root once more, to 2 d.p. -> 3.72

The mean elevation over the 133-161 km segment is 3.71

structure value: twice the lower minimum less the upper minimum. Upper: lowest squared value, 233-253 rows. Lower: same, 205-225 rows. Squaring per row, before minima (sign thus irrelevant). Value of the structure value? 11.5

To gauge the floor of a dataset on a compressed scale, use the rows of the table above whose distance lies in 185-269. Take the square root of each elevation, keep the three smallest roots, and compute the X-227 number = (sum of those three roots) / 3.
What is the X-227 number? 1.87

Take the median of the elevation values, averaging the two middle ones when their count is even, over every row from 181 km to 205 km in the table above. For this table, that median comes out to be 3.67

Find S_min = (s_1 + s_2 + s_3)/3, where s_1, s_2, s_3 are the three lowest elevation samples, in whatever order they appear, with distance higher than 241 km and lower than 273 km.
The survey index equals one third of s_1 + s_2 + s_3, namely 3.74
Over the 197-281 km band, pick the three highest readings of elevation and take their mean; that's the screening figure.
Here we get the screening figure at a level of 3.95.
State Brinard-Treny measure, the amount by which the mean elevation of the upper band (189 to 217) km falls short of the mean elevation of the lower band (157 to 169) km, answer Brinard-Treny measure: 0.04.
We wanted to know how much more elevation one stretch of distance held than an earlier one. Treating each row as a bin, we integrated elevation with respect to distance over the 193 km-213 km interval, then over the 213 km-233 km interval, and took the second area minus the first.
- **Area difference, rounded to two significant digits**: 2.2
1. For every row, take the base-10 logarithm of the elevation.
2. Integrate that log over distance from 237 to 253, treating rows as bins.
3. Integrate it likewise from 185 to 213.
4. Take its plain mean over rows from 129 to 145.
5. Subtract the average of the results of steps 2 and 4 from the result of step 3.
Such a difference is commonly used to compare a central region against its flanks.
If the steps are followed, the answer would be 10.8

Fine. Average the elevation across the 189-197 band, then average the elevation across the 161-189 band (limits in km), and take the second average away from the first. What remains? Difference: -0.15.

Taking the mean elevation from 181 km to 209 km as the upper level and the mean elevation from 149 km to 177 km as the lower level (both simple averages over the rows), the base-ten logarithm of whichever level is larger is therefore 0.575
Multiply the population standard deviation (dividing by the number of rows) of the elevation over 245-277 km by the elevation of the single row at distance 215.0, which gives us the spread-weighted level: 0.37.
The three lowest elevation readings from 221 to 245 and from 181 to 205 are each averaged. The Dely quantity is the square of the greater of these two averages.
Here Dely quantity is 13.9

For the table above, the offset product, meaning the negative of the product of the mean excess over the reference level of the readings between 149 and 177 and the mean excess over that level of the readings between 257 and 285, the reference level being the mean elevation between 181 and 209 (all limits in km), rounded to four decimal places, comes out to -0.0062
